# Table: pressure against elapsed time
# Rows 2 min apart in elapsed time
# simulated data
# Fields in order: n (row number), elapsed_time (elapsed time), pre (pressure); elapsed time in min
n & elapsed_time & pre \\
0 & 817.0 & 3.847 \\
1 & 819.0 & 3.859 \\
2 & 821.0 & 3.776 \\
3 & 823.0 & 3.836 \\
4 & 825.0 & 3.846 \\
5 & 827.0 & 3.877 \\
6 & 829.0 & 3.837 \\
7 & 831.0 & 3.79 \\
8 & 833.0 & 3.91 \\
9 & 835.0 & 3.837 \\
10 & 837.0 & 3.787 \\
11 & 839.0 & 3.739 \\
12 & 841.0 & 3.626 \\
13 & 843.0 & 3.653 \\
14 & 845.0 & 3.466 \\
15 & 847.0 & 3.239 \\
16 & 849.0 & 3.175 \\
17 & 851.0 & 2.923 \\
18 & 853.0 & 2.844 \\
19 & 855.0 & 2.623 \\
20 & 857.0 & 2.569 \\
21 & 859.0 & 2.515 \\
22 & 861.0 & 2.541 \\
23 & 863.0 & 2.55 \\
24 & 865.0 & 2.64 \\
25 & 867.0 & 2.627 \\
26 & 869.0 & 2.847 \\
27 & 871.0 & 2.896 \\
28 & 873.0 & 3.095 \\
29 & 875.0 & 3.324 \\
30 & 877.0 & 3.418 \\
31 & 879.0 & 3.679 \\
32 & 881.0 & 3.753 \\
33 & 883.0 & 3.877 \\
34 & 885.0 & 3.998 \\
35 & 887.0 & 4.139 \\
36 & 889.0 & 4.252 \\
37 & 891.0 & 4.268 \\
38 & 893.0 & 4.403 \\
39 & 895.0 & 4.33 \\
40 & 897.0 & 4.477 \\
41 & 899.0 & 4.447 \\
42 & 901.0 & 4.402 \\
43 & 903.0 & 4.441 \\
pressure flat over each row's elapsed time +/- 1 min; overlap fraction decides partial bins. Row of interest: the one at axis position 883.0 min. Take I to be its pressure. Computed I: 3.877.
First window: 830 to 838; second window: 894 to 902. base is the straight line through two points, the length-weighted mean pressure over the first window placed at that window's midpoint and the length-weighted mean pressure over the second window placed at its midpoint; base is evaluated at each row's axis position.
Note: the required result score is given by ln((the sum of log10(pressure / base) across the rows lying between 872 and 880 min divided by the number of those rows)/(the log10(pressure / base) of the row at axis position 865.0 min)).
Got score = -0.7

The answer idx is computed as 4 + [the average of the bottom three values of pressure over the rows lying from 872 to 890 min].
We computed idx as 7.3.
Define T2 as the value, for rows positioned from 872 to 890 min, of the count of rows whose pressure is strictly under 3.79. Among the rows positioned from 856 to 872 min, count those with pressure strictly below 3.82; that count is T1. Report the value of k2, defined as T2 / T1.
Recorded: 0.6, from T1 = 8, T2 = 5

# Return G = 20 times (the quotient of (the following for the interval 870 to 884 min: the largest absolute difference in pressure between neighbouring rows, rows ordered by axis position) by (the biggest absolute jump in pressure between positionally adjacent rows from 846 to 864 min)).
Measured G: 21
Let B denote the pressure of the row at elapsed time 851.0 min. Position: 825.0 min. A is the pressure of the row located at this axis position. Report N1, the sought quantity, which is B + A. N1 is 6.8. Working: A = 3.846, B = 2.923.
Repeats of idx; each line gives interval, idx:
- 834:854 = 7.0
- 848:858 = 6.7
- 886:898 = 8.2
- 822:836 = 7.8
